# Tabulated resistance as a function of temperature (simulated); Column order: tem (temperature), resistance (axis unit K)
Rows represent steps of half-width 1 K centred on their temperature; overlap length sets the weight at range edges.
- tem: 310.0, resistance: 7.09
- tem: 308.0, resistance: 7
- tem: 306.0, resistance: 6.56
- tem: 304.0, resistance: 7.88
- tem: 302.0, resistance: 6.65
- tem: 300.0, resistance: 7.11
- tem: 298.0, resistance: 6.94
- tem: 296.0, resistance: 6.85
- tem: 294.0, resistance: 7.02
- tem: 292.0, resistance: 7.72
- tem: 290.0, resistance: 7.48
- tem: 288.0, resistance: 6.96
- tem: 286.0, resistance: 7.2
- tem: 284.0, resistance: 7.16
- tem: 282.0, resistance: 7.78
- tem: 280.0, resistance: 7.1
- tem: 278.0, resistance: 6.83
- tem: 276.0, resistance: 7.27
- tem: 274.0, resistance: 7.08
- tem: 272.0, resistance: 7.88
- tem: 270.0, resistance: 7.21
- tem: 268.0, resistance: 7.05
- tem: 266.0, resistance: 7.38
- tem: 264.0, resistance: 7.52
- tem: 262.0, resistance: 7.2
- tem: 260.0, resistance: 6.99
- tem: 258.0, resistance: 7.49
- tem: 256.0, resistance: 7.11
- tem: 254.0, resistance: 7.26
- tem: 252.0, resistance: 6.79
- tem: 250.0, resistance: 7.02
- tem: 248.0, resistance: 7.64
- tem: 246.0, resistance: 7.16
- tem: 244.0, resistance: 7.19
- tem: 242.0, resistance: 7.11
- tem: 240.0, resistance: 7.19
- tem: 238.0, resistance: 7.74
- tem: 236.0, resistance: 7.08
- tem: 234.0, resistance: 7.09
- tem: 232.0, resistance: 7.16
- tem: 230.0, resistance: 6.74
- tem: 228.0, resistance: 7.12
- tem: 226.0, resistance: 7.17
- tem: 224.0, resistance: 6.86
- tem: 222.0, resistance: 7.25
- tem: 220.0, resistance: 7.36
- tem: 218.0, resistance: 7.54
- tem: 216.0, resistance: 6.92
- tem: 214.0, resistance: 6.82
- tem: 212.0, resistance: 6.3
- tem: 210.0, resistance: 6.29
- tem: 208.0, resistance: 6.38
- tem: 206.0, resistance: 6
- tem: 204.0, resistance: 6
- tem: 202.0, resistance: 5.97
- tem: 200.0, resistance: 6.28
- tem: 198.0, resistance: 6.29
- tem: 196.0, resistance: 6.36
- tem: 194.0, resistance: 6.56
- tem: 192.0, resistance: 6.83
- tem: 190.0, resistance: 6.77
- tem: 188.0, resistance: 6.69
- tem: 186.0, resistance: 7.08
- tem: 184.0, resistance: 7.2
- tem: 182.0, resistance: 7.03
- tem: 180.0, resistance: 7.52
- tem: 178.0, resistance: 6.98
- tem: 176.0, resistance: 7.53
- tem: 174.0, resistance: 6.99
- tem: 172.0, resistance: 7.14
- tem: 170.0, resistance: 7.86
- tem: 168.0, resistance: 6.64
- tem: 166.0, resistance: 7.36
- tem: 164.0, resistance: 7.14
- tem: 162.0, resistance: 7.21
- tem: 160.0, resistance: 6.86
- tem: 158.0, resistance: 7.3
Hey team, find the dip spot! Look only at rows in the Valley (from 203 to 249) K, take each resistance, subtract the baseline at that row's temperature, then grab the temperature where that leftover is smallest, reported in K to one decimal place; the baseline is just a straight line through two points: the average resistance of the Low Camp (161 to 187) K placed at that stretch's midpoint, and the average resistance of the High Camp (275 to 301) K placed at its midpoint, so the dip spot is 204.0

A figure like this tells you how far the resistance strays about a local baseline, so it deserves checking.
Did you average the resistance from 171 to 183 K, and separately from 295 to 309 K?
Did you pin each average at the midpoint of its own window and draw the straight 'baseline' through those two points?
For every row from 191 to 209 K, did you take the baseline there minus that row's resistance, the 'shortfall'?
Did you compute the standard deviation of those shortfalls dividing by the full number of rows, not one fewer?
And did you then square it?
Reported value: 0.069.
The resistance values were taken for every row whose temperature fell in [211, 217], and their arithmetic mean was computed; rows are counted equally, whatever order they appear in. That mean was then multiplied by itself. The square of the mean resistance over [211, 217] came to 44.6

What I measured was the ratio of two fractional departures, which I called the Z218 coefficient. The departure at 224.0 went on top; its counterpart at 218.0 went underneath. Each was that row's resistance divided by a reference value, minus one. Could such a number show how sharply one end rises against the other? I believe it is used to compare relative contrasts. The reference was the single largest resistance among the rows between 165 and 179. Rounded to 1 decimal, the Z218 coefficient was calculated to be 3.1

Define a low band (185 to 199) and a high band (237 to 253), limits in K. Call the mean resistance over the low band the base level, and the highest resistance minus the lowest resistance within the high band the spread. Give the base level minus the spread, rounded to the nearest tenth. 5.7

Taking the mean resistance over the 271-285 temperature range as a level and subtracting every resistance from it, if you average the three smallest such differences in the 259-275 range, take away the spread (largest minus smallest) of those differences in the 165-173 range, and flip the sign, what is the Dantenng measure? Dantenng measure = 1.51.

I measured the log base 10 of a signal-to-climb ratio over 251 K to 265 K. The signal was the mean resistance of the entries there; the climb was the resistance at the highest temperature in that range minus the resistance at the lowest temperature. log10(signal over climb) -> 0.99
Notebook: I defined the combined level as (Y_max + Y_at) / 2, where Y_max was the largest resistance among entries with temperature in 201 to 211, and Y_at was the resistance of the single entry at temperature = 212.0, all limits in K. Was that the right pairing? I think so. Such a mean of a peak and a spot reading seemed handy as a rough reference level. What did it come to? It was 6.34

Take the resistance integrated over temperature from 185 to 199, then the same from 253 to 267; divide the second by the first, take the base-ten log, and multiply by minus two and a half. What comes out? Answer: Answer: -0.10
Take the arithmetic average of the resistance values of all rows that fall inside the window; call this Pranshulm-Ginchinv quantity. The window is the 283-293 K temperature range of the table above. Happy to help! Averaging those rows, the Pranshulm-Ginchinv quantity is 7.30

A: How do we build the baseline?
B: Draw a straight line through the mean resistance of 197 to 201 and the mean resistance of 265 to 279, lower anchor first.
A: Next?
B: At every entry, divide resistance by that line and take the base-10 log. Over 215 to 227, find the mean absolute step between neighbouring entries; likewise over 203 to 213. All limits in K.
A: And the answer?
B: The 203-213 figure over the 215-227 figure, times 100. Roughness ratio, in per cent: 45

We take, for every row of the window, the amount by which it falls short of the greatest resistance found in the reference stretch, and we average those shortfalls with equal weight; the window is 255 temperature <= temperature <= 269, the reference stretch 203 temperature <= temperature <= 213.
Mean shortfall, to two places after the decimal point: -0.87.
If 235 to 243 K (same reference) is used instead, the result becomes -0.90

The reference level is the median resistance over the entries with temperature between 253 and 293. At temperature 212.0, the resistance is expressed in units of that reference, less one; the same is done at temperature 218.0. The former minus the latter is -0.17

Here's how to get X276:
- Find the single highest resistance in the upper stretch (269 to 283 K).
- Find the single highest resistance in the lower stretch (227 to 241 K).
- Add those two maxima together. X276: 15.6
